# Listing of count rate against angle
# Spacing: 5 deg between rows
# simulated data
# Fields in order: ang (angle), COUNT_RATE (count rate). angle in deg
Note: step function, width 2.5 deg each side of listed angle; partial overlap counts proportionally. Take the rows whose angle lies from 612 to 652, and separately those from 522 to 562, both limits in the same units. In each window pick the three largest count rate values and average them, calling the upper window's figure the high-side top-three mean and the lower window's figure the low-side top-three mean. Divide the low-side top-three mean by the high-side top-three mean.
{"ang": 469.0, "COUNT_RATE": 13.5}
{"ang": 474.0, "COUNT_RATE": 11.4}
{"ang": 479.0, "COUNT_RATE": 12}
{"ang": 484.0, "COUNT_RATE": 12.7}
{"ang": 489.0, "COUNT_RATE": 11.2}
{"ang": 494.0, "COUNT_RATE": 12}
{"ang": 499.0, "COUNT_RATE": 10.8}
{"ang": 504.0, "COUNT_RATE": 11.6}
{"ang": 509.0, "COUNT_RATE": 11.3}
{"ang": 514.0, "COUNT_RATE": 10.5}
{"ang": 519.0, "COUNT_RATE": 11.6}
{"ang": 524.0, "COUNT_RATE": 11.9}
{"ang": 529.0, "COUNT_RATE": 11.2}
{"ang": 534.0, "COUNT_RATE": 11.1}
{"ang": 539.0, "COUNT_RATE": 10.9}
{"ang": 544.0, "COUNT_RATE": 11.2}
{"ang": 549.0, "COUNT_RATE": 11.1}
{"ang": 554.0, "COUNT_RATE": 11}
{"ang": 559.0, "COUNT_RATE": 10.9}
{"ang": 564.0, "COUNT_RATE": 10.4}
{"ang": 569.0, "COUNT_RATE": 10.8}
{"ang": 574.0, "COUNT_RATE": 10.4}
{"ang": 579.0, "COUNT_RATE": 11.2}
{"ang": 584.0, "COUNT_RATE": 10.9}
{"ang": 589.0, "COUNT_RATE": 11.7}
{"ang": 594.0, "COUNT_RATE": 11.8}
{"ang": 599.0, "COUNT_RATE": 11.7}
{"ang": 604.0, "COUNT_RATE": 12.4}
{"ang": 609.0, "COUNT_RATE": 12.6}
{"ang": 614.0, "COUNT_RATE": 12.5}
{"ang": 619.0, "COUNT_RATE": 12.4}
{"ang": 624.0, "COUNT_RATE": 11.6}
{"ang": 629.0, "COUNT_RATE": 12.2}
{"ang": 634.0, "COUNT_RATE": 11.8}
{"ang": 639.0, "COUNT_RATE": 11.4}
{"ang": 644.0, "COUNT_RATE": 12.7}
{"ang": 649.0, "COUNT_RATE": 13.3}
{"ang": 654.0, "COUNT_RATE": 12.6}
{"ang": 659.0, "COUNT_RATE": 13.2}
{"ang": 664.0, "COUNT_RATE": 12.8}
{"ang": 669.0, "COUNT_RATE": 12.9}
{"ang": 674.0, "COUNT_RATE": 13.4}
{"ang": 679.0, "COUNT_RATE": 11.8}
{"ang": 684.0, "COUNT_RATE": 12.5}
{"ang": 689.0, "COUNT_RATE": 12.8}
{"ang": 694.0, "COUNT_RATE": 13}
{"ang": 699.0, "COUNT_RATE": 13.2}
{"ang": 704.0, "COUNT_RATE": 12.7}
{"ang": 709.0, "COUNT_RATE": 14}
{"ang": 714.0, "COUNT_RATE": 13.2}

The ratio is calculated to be 0.89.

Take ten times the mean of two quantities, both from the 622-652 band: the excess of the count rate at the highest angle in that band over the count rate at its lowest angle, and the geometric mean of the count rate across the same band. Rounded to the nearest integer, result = 69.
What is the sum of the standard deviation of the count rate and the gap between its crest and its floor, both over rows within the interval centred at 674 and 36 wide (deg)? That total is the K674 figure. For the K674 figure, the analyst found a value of 2.1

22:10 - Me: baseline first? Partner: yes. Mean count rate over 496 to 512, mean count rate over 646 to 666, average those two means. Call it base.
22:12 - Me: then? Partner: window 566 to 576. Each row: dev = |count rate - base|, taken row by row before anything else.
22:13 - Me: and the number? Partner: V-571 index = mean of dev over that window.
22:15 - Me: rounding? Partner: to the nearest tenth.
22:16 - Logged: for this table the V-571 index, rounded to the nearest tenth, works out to 1.5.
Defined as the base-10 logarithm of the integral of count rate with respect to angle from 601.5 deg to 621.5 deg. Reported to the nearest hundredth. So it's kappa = 2.40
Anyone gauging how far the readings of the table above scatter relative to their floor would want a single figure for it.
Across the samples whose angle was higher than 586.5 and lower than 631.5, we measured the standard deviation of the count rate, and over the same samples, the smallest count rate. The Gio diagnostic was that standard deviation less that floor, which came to -11.2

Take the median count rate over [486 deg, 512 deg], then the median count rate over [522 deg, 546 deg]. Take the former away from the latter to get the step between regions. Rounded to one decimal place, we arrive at -0.1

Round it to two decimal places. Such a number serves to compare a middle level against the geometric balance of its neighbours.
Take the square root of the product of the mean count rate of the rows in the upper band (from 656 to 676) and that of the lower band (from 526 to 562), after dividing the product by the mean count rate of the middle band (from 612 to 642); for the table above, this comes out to 3.47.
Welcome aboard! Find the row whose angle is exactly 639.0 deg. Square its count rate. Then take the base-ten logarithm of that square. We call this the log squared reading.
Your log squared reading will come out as 2.11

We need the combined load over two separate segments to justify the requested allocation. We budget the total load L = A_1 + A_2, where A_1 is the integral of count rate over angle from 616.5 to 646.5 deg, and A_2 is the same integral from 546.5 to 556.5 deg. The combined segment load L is 471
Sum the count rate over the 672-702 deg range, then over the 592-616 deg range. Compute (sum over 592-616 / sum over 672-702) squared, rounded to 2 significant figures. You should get 0.63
